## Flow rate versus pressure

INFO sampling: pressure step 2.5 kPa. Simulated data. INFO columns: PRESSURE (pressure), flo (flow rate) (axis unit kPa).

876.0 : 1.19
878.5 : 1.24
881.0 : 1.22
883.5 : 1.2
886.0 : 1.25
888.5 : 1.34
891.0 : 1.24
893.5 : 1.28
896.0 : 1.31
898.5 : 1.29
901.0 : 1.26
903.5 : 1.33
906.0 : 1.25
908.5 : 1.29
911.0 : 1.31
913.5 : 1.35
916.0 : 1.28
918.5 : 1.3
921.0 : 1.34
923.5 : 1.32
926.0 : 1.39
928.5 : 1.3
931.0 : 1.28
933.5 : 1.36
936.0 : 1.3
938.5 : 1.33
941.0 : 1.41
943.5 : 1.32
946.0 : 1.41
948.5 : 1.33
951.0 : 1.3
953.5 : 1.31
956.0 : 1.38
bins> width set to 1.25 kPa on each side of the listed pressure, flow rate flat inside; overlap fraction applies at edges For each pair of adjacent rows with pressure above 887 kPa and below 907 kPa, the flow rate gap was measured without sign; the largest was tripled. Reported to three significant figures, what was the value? 0.300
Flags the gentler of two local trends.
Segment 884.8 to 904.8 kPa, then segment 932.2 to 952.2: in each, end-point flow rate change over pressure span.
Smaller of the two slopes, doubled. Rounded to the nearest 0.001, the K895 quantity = -0.007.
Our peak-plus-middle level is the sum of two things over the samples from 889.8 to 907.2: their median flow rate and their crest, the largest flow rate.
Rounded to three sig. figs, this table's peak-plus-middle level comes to 2.61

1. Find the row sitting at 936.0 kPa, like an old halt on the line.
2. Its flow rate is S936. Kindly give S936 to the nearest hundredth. 1.30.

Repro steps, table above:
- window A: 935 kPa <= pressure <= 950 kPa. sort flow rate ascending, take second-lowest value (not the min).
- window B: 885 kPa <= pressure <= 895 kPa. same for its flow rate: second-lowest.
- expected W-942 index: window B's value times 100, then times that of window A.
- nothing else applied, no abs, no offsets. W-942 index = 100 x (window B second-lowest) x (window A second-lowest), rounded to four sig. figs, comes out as 165.0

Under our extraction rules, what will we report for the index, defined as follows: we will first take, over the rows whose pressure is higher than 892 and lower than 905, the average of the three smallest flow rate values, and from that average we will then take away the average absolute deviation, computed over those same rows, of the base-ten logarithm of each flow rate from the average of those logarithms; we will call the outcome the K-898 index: 1.27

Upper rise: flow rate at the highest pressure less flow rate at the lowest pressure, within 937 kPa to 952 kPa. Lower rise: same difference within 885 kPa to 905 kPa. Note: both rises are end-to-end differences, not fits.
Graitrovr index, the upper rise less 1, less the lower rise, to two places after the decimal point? -1.11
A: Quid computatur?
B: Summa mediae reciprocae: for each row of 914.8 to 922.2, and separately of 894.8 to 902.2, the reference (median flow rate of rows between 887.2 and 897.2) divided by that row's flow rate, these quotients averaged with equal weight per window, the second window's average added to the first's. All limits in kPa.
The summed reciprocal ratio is 2.00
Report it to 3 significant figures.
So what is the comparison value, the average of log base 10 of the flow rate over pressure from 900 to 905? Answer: 0.112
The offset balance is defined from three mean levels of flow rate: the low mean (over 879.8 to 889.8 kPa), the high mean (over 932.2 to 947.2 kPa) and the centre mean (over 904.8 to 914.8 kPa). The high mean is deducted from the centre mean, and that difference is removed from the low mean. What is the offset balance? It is 1.31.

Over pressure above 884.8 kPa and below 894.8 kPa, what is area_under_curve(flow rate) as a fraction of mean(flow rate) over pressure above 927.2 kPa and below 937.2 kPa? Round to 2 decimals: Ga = 9.75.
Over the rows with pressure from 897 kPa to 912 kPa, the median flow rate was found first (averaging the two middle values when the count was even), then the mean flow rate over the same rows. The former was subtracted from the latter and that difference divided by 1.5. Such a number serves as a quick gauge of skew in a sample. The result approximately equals -0.0011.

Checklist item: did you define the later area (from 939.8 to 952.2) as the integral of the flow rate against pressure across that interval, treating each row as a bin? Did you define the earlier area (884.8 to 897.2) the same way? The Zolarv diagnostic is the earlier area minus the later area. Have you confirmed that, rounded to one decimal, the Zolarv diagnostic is -0.9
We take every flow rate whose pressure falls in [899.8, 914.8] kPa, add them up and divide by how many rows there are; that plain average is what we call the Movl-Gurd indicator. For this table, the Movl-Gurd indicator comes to 1.30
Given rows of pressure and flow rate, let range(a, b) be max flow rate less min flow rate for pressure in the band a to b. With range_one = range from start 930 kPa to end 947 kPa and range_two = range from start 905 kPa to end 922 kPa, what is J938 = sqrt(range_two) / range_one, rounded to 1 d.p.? 2.4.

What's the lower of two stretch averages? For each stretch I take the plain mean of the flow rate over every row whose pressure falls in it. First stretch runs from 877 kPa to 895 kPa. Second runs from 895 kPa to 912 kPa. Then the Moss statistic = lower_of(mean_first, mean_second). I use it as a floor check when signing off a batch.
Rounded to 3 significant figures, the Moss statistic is 1.25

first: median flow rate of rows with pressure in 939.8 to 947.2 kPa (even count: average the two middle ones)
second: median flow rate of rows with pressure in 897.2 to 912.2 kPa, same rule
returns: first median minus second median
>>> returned 0.12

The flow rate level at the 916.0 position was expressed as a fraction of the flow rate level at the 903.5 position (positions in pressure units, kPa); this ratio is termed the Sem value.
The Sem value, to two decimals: 0.96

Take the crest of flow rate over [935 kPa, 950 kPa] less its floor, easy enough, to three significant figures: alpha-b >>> 0.110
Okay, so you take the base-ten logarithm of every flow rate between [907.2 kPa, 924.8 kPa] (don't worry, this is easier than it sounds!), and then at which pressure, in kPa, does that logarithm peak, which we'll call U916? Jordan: 913.5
